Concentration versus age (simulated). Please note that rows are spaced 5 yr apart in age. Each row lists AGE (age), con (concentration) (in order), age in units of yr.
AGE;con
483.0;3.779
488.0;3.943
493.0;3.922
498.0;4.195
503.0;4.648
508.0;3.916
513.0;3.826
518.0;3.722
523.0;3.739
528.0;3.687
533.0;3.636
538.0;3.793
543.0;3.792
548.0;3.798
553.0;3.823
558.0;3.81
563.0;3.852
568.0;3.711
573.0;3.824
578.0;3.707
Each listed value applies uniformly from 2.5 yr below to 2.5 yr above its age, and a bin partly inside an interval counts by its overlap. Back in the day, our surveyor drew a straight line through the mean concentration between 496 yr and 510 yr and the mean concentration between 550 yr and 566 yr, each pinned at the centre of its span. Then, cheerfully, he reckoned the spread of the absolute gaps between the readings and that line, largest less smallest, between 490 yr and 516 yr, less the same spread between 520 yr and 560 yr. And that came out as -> -0.06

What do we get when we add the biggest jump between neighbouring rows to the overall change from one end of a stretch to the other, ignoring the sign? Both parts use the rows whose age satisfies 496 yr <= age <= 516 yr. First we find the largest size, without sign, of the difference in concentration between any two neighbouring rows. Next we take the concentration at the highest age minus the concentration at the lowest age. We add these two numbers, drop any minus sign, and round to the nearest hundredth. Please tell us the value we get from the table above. 0.36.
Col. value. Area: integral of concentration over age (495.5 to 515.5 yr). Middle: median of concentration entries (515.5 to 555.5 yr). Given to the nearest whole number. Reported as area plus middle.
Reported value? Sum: 87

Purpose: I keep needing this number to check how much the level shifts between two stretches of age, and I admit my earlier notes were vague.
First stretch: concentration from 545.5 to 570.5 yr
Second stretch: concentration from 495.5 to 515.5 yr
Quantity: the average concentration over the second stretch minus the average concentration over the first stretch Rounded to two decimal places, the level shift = 0.35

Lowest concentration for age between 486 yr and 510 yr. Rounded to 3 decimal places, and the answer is 3.916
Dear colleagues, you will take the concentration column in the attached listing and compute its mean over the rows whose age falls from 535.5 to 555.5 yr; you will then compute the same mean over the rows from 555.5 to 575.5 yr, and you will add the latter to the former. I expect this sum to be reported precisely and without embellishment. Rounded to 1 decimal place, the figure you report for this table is 7.6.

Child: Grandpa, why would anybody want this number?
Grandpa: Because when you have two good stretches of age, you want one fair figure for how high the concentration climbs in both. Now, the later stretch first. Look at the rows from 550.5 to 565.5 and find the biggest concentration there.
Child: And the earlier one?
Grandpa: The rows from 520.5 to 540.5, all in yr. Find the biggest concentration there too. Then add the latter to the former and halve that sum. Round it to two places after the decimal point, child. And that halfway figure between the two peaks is 3.82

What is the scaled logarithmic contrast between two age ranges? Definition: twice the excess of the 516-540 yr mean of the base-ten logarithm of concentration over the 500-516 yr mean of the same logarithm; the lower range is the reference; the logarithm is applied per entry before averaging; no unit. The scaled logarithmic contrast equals -0.09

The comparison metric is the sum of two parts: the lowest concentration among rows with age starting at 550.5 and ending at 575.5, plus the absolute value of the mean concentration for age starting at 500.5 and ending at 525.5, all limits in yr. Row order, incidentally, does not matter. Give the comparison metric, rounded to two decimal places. 7.68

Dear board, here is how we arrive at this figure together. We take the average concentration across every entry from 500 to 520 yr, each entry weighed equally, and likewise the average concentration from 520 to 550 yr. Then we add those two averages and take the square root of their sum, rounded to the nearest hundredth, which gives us 2.79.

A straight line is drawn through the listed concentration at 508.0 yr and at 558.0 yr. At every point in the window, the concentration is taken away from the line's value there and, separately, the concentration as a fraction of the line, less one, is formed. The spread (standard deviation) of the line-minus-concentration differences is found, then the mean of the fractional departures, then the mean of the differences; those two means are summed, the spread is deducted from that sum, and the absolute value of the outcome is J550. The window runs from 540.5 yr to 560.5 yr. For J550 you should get 0.01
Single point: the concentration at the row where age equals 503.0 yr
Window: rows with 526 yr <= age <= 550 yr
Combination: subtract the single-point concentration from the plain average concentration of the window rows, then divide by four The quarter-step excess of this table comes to -0.23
